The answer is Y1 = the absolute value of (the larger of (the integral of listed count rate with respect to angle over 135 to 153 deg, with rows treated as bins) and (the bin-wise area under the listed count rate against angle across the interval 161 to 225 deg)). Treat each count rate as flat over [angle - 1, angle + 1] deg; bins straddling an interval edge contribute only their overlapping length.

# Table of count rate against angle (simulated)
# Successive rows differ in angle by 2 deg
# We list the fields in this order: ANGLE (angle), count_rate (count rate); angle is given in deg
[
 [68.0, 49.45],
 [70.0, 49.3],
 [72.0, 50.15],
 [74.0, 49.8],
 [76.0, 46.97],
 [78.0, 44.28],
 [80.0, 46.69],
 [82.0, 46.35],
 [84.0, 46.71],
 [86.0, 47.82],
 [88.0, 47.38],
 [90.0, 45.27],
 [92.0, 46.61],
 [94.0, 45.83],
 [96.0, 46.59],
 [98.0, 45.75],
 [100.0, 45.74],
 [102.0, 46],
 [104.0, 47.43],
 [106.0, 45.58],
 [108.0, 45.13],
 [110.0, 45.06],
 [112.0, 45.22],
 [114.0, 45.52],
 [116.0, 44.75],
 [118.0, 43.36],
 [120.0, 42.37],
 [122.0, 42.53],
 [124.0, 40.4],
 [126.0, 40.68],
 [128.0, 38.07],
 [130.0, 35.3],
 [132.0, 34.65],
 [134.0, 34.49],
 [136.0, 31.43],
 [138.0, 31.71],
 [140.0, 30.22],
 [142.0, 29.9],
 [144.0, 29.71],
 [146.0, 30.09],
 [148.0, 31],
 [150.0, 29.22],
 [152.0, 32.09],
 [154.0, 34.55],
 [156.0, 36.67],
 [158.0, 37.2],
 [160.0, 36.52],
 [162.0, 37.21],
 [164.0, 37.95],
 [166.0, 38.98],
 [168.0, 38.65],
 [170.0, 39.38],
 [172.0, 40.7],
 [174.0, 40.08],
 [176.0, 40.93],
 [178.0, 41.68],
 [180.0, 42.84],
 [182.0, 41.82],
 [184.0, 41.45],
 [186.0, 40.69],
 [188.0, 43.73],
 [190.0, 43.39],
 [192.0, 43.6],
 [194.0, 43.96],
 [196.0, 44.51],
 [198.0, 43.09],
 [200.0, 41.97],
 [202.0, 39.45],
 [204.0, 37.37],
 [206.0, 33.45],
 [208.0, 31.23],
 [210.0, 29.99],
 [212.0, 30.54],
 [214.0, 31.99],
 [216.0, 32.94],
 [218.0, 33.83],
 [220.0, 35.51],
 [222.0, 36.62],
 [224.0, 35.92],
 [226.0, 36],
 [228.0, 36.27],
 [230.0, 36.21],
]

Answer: 2471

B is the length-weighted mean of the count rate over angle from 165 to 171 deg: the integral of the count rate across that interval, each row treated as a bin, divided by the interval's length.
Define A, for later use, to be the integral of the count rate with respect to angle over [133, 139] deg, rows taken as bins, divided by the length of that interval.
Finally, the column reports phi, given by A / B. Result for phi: 0.8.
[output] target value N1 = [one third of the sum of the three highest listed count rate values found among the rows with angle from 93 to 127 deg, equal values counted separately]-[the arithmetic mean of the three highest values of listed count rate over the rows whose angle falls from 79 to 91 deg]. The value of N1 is -1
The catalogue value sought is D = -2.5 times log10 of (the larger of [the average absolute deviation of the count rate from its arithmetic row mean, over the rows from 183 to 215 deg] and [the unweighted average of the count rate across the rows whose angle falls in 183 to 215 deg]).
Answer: -3.97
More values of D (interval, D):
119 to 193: -3.93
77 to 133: -4.11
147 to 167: -3.86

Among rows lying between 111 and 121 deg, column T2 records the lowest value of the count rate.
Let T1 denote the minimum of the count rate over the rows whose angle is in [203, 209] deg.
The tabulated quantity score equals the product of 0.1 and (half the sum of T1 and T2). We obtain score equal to 3.7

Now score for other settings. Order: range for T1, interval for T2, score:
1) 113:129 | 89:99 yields 4.2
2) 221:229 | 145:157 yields 3.3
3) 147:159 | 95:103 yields 3.7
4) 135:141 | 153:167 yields 3.2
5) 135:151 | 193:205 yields 3.3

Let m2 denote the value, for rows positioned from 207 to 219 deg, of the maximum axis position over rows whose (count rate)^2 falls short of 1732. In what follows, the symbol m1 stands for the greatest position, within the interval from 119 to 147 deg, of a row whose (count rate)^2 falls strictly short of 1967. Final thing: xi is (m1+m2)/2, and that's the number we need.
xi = 182 deg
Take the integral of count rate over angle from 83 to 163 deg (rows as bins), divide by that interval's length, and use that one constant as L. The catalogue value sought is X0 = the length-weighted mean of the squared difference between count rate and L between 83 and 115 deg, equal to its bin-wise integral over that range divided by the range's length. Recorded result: 41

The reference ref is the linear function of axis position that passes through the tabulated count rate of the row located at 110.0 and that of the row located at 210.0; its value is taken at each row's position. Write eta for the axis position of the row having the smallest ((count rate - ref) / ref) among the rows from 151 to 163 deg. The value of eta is 152.0 deg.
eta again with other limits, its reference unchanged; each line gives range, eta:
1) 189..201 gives 190.0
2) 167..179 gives 168.0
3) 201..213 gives 210.0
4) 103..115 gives 108.0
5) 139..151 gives 142.0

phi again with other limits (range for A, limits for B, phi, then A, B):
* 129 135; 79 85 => 0.7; 35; 47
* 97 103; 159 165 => 1.2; 46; 37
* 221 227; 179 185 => 0.9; 36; 42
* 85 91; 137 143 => 1.5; 47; 31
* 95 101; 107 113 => 1.0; 46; 45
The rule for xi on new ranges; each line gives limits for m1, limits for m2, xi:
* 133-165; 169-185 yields 174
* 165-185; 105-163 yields 173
